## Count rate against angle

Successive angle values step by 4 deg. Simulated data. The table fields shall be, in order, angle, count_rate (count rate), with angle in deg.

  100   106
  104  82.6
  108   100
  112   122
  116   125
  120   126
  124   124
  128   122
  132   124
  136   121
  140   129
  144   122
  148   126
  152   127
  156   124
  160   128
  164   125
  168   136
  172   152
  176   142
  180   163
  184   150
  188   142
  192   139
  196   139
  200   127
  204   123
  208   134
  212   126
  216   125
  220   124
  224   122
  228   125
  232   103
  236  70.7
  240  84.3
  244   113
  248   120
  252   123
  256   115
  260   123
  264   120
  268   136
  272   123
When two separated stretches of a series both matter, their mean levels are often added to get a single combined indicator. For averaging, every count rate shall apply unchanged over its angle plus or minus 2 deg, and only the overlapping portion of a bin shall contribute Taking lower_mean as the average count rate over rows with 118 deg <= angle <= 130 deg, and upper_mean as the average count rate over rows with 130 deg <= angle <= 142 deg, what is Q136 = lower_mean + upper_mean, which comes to 249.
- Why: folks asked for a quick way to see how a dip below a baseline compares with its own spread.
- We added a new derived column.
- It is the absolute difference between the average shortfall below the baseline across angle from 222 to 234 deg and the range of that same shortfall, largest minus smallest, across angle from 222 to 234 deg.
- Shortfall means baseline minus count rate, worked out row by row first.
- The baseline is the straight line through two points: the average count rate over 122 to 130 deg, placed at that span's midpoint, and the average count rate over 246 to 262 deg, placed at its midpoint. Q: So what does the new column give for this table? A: 18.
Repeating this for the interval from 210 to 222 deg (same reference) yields 6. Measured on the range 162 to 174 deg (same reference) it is 43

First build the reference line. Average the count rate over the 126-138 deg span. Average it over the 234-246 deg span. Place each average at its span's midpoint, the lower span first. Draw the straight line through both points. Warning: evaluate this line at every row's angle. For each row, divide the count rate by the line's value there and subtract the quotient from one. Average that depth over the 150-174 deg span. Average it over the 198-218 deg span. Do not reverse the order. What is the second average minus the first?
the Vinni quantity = -0.11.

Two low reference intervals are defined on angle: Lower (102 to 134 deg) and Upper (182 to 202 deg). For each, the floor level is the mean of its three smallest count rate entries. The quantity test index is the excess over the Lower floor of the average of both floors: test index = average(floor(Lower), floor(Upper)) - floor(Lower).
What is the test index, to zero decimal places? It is 17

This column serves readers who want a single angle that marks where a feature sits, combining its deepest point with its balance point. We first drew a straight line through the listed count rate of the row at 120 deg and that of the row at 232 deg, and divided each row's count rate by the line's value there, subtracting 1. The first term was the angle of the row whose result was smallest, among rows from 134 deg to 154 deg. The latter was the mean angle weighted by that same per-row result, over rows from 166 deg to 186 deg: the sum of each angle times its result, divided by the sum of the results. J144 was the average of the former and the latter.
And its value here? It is 156.6 deg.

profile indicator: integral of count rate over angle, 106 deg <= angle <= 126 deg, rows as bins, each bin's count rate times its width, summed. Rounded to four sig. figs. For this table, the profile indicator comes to 2388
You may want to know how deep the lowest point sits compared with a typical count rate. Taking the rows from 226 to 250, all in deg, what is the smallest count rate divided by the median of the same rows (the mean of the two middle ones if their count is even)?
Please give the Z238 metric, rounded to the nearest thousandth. 0.655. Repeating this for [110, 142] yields 0.976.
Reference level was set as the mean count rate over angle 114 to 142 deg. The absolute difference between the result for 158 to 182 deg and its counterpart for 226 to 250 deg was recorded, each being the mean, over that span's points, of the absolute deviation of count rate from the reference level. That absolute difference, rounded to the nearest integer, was 5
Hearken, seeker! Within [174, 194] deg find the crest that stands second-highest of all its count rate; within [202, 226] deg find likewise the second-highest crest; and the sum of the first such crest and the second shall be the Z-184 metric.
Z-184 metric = 276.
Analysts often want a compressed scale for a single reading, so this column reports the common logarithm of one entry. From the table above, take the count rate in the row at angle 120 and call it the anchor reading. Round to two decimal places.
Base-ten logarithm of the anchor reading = 2.10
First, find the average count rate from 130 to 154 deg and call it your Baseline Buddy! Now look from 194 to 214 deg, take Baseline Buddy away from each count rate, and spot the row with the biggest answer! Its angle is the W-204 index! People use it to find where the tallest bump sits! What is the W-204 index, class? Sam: 196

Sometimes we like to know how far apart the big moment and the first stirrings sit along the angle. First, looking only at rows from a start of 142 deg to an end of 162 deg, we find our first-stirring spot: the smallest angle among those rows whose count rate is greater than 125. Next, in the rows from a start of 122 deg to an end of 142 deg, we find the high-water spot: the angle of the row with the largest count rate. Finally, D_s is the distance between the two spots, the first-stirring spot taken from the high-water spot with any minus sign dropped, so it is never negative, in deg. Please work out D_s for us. 8 deg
